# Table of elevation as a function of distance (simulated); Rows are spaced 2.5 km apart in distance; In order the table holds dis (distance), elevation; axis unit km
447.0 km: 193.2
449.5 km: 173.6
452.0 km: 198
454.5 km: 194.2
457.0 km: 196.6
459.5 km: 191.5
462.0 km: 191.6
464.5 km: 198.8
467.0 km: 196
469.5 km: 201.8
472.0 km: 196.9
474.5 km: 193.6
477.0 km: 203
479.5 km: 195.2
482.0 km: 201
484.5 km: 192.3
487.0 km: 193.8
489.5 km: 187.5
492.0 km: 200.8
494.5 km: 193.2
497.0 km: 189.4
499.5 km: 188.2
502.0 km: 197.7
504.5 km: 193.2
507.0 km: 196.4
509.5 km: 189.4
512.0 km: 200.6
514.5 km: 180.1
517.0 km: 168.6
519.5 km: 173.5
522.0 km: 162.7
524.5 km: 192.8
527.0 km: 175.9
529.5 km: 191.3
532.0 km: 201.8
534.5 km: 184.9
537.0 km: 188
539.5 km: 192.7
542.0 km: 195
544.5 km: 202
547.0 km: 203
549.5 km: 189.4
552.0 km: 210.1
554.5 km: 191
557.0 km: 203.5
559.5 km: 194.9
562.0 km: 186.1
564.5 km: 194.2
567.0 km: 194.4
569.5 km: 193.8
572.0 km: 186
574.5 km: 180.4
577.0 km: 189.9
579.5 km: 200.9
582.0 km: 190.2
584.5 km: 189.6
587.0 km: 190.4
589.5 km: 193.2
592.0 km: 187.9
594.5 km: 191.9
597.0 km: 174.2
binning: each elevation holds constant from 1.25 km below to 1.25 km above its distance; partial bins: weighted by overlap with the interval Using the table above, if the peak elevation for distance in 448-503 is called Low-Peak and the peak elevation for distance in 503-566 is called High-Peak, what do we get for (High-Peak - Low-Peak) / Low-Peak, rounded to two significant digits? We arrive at 0.035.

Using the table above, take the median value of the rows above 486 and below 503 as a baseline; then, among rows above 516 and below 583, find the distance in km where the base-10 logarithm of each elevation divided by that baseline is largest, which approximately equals 552.0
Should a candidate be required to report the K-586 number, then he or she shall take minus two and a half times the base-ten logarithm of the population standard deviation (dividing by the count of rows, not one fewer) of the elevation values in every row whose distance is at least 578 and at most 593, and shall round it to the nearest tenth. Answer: -1.6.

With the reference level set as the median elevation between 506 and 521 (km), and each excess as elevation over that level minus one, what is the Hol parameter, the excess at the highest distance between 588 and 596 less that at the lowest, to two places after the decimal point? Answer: -0.01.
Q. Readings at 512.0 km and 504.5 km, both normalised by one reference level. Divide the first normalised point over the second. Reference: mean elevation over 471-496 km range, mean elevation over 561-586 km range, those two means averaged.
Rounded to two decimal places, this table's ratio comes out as 1.04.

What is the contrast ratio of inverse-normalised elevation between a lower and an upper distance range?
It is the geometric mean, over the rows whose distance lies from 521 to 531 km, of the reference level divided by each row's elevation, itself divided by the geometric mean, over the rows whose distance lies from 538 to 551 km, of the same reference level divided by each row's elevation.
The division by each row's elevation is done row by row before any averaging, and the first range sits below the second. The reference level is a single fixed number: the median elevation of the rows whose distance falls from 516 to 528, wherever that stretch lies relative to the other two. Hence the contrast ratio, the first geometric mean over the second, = 1.09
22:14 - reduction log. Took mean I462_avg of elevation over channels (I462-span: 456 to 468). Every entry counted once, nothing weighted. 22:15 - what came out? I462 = 195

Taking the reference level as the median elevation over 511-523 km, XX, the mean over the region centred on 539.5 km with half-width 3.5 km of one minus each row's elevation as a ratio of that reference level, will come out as -0.106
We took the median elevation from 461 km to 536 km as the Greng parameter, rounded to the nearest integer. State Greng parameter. 193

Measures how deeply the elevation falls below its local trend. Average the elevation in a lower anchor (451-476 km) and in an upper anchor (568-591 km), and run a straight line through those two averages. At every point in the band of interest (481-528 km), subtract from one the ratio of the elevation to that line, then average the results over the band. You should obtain 0.030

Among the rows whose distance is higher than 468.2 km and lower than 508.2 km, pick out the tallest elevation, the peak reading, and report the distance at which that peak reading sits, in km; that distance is 477.0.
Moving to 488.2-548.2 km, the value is 547.0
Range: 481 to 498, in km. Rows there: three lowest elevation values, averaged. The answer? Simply 189.7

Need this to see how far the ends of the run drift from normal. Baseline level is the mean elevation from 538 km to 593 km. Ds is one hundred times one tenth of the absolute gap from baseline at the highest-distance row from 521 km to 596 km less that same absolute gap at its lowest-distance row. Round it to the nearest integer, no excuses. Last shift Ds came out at -292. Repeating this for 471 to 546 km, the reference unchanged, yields 51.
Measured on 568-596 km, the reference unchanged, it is 14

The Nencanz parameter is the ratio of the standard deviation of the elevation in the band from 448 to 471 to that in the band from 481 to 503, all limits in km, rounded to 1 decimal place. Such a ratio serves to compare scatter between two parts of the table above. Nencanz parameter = 1.6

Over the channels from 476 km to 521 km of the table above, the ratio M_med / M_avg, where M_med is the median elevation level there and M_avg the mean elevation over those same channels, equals 1.01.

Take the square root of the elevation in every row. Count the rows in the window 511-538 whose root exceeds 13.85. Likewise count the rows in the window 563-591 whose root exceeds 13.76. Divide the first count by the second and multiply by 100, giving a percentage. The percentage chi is 33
